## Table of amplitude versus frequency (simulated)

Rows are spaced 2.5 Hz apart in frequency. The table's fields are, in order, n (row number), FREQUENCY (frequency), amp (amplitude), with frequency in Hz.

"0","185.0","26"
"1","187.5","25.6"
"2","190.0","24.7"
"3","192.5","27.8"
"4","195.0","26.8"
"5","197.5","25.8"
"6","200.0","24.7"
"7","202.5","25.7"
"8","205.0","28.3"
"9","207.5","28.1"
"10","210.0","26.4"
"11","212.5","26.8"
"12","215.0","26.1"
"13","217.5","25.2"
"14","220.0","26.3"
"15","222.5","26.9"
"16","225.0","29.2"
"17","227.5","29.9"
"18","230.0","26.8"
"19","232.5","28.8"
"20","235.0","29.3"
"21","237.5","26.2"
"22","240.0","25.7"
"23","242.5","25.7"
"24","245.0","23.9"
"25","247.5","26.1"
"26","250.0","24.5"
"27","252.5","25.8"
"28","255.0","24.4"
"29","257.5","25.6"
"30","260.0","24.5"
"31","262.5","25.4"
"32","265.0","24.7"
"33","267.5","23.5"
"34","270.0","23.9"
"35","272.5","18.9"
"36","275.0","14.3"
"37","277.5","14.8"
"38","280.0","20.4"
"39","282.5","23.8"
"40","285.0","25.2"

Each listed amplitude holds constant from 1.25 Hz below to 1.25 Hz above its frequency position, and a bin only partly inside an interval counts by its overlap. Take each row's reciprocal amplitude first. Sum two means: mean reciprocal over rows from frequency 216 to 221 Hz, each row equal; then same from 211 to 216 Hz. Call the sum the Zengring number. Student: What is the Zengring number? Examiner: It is 0.0767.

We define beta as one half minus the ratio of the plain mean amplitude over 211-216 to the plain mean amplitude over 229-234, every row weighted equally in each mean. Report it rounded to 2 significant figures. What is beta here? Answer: -0.45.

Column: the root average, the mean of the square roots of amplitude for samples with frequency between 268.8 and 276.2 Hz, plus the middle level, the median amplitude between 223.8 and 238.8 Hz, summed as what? 33.3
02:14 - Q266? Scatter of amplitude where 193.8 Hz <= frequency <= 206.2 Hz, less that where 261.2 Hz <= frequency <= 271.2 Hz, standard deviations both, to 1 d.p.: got 0.5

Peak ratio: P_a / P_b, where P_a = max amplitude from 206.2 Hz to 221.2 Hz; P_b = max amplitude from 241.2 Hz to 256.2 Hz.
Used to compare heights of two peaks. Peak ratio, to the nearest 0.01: 1.08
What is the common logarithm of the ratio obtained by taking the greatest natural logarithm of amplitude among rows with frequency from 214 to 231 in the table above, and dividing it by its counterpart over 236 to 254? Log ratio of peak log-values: 0.0172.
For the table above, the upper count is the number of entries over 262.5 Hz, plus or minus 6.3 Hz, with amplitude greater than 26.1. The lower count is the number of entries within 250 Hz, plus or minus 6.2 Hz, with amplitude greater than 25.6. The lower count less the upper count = 2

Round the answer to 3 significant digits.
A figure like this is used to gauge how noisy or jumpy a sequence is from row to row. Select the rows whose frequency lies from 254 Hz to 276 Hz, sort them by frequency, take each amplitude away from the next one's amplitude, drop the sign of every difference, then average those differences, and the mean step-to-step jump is 1.89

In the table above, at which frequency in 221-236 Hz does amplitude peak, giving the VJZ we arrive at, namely 227.5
